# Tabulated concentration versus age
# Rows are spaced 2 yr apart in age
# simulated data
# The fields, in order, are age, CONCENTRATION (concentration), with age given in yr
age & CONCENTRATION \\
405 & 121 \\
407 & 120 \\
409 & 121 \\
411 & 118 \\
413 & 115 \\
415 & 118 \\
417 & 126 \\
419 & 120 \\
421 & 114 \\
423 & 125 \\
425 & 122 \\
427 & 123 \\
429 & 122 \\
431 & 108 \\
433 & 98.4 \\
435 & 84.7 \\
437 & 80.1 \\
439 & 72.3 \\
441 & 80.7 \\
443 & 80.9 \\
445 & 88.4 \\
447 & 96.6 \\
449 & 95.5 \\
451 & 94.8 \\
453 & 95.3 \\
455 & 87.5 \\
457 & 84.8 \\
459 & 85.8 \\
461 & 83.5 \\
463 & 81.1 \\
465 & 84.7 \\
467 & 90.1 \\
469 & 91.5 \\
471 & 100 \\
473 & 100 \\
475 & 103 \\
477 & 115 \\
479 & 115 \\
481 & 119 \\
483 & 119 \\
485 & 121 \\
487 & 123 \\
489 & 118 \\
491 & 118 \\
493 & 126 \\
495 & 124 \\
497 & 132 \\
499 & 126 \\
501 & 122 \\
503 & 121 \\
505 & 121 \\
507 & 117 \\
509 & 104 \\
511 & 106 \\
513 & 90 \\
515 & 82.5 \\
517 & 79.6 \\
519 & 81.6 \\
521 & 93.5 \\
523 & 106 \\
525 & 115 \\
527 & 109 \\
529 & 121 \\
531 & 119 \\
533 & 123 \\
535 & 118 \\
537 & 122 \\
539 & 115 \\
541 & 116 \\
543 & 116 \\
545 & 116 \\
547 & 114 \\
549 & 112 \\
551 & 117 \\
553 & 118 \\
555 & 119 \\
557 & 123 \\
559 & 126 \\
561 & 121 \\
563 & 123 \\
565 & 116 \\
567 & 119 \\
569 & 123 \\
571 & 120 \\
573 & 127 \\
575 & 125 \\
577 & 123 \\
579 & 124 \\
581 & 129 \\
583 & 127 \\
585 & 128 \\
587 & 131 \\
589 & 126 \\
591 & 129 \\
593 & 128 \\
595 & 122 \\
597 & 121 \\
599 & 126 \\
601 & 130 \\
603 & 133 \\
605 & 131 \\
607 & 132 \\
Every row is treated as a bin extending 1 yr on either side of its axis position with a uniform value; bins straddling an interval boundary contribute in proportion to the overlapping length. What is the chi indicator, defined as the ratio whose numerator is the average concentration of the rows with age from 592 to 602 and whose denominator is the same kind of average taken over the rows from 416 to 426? 1.03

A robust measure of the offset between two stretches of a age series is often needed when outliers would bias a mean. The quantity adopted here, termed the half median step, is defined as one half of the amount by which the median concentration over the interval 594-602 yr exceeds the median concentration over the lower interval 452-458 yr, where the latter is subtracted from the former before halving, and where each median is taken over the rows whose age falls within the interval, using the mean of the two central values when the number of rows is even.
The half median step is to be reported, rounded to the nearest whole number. 18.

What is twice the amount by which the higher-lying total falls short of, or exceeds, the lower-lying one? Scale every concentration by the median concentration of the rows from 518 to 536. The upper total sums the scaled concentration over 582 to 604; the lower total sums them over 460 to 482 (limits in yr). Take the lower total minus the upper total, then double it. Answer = -5.5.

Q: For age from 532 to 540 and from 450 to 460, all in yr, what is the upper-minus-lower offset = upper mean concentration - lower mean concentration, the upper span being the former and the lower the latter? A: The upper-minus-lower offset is 30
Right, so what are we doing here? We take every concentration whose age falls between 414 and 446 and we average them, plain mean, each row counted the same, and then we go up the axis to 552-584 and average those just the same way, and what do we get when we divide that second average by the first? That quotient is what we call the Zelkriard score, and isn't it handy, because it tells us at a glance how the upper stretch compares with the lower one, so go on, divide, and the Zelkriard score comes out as 1.18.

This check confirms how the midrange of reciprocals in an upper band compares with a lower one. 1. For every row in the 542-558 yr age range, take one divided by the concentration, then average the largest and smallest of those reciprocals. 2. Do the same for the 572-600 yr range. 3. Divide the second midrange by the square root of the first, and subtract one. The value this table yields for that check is -0.914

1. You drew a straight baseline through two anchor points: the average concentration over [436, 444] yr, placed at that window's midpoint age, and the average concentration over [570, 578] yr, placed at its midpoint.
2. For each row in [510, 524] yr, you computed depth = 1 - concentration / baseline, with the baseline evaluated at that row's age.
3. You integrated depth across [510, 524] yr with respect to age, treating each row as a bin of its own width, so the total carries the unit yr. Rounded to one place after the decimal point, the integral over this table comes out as 1.8 yr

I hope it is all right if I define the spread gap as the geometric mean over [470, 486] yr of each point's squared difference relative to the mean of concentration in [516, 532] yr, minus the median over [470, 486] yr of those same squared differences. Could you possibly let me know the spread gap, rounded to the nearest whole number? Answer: -115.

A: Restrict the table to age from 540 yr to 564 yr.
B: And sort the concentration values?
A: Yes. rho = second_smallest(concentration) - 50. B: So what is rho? 64.0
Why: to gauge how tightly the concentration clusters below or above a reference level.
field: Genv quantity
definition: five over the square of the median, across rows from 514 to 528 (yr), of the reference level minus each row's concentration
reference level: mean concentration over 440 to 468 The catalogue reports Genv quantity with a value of 0.156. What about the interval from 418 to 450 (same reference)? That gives 0.054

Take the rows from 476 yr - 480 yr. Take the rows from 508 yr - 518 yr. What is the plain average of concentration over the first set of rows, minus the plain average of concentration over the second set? 23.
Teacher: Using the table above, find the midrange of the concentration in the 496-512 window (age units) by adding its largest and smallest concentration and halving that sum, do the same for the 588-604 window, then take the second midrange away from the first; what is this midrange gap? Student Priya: -9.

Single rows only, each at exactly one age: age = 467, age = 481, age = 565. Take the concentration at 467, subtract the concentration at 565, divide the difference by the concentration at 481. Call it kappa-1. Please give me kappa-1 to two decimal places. -0.22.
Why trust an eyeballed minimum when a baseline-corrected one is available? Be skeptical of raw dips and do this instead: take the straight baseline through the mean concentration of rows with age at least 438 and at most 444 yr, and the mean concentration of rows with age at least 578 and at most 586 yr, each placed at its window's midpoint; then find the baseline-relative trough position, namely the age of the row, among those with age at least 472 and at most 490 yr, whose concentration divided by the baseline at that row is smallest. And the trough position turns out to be 473 yr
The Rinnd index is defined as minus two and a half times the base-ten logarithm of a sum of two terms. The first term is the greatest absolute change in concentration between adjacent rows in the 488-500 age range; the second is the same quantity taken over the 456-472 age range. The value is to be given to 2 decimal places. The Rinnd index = -3.04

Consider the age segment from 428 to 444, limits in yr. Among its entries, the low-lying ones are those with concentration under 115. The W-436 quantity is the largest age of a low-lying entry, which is 443 yr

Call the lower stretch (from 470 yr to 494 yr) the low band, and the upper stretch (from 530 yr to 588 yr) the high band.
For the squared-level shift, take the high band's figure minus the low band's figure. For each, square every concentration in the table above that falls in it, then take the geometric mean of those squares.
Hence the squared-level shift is 1534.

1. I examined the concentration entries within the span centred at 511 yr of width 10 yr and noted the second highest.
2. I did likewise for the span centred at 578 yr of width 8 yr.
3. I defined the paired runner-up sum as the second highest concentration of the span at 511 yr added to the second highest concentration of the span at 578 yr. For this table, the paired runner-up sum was 231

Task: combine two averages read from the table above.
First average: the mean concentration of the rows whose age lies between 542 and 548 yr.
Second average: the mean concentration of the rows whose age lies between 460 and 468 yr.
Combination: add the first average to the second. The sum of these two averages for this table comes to 200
